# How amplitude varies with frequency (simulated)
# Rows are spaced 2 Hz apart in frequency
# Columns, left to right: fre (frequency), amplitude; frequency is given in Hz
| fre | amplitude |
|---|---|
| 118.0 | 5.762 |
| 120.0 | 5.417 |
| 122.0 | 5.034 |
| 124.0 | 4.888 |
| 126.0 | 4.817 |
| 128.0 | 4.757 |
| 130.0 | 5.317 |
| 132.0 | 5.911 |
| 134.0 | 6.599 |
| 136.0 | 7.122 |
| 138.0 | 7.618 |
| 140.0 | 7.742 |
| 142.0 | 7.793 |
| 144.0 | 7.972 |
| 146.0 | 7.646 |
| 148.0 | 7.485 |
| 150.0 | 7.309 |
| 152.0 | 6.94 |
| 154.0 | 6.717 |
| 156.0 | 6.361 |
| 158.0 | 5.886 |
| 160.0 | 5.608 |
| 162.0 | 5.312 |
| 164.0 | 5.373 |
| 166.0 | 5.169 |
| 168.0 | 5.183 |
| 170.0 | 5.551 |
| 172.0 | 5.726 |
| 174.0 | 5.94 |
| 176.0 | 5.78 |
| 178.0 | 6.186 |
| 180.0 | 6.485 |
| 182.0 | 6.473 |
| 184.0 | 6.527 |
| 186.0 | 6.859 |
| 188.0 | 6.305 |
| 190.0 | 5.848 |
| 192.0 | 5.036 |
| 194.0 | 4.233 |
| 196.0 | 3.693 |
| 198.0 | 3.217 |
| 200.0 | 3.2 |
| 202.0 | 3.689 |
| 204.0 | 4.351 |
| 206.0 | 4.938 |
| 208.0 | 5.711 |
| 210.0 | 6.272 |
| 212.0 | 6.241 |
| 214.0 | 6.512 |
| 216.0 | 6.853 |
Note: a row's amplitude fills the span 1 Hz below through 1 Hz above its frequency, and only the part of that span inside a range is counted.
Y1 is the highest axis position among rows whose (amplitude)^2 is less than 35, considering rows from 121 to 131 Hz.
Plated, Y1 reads 130.0 Hz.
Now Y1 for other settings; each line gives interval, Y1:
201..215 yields 208.0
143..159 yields 158.0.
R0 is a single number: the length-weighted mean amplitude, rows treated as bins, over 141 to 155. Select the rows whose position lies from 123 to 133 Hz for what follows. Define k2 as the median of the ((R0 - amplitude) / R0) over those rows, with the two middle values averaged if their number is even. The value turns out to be 0.34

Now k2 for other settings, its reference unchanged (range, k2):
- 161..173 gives 0.28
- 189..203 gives 0.50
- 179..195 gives 0.14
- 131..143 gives 0.01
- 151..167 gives 0.22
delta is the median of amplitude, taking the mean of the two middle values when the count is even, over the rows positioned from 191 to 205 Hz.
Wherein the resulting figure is 3.7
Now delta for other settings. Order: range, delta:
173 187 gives 6.5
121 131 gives 4.9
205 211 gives 5.7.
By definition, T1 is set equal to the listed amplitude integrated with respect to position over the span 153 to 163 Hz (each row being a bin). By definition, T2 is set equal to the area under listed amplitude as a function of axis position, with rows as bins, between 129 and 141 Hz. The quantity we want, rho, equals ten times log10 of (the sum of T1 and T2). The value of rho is 21.5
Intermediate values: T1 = 60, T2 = 81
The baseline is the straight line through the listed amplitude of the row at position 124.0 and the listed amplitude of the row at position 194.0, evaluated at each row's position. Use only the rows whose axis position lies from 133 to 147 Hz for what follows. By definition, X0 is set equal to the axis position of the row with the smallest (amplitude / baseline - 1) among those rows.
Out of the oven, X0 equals 134.0 Hz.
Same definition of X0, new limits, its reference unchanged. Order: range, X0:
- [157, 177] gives 166.0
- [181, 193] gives 192.0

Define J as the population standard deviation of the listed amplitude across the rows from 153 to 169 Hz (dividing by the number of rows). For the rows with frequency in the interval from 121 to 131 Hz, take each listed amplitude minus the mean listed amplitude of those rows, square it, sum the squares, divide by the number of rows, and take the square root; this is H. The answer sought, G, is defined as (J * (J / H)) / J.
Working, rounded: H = 0.20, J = 0.5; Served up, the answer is 3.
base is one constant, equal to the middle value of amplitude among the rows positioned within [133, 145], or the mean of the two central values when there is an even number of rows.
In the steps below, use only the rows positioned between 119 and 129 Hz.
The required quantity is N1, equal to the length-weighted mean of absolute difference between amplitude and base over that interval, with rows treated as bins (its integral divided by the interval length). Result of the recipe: 2.7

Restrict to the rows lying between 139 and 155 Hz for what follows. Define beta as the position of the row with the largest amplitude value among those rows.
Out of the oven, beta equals 144.0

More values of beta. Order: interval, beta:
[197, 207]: 206.0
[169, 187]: 186.0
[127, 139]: 138.0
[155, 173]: 156.0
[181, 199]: 186.0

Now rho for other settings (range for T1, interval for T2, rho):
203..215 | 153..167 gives 21.7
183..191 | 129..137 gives 20.0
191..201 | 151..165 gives 20.9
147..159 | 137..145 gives 21.6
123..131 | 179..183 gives 18.2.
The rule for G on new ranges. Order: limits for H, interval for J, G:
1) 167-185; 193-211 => 2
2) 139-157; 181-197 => 2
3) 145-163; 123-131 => 0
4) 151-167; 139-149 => 0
